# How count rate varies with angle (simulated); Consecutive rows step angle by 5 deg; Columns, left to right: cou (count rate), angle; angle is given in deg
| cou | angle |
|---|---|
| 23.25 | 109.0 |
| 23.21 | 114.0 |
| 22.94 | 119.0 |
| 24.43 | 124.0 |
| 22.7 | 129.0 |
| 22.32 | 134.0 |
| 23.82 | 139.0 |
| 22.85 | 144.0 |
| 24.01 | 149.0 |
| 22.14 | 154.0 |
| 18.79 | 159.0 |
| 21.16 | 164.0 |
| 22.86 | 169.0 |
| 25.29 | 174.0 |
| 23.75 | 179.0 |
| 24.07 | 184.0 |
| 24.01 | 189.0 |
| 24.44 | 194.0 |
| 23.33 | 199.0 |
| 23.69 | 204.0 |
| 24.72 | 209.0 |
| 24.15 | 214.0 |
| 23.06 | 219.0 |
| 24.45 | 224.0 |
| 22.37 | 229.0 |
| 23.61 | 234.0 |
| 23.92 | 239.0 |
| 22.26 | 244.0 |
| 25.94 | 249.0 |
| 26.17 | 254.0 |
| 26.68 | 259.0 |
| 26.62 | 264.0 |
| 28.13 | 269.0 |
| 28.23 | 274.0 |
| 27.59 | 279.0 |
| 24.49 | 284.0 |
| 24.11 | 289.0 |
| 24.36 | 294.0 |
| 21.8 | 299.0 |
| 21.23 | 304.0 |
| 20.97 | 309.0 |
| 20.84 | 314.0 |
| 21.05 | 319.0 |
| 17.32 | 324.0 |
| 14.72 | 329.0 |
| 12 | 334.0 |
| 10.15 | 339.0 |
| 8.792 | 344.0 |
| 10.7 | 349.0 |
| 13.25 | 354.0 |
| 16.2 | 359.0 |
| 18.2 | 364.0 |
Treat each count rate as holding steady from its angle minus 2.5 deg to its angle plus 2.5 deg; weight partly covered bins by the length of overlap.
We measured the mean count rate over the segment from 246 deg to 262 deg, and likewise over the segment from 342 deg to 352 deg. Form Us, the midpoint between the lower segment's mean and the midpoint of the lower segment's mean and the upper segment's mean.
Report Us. 22.1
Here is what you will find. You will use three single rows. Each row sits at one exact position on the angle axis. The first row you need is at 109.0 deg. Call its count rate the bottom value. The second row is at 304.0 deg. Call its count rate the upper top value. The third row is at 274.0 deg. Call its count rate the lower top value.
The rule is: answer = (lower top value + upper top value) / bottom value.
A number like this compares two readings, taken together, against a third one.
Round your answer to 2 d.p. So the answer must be 2.13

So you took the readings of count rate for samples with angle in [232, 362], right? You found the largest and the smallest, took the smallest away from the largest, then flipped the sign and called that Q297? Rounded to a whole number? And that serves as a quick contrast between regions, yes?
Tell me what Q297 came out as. -19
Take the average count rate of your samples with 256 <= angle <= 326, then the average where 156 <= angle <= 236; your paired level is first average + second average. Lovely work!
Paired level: 47.2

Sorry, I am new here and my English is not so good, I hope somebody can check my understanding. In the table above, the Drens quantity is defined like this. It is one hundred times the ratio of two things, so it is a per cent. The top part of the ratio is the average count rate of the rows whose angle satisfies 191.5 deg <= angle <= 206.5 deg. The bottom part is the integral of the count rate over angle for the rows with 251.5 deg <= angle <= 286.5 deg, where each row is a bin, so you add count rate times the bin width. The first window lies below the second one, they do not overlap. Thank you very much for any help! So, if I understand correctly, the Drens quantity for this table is 2.5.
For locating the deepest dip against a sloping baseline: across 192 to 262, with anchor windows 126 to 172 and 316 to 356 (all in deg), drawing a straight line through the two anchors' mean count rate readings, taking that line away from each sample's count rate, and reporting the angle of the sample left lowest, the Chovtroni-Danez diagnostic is 199.0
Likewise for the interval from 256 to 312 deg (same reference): 309.0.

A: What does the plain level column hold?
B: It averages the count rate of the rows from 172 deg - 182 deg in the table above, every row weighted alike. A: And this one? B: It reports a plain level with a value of 24.5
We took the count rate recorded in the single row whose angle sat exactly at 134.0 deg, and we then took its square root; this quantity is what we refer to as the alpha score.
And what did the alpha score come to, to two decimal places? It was 4.72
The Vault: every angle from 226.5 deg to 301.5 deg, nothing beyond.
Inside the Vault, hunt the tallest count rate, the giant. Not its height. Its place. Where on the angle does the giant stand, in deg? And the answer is 274.0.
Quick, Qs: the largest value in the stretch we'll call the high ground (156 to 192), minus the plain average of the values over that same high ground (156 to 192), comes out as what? 2.4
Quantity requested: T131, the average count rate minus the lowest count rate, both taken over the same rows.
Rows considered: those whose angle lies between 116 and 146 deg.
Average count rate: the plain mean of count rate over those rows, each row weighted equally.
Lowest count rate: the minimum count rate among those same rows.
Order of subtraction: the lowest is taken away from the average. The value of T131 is 0.86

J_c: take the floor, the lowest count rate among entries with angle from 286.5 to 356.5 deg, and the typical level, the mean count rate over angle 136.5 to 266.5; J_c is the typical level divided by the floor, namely 2.7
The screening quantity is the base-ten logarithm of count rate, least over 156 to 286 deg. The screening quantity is 1.27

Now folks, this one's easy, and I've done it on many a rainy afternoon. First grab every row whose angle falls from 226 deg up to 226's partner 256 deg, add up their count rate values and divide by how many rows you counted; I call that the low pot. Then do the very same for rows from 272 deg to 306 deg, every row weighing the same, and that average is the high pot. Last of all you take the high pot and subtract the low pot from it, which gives 0.5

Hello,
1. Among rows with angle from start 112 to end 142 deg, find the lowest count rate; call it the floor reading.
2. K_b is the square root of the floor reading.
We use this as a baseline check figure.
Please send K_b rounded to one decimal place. 4.7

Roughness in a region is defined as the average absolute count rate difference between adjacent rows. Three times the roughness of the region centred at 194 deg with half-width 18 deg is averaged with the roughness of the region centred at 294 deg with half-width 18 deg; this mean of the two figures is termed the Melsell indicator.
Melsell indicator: 1.4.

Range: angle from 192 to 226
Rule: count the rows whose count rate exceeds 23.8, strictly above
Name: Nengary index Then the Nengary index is 4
